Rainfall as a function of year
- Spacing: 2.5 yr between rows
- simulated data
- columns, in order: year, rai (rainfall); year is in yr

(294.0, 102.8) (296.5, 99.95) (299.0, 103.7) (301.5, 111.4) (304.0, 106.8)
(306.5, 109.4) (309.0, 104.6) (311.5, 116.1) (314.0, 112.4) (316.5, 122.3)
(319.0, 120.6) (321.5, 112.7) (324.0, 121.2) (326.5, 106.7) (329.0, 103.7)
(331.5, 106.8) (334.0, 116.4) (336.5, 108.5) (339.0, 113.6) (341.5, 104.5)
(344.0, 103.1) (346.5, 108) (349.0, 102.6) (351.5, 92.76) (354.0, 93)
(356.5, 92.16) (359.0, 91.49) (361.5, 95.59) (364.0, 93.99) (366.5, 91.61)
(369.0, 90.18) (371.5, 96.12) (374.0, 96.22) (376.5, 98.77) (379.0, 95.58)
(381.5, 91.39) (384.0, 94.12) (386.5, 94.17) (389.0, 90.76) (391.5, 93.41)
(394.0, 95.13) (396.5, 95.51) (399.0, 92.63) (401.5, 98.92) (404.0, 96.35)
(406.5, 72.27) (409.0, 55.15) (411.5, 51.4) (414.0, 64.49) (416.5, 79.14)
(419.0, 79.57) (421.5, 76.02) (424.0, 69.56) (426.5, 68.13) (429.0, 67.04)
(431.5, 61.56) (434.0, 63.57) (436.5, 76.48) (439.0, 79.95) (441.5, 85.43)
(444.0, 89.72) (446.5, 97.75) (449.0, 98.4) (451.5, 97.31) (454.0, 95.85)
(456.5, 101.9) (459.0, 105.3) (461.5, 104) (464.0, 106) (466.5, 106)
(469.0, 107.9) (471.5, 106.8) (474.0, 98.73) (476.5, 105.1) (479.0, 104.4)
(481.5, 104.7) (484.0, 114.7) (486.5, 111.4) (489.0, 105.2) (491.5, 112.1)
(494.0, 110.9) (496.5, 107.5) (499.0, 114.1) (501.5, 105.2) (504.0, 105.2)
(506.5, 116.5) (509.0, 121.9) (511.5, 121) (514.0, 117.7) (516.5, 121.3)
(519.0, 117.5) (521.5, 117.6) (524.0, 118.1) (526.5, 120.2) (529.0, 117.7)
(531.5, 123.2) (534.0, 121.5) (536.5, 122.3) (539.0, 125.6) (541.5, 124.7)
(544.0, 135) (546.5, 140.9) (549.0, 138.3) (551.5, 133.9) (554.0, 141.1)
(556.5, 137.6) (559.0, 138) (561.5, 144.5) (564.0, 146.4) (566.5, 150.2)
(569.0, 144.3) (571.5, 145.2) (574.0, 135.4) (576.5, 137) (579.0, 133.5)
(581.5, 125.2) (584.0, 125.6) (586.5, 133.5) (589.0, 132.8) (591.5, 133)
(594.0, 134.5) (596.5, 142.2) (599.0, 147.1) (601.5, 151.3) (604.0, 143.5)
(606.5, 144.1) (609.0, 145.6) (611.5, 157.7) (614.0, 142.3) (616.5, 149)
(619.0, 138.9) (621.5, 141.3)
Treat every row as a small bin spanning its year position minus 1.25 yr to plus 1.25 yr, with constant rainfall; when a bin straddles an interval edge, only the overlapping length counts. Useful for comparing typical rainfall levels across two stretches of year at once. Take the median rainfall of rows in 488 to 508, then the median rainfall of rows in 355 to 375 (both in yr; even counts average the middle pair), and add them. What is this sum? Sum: 202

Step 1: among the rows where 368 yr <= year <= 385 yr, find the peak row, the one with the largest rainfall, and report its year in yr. 376.5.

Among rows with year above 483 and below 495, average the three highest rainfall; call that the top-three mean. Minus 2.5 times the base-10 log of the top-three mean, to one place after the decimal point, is -5.1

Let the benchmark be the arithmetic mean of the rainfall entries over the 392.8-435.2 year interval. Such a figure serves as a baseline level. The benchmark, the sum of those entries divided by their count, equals 76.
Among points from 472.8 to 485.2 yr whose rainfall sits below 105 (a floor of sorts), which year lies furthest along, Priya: 481.5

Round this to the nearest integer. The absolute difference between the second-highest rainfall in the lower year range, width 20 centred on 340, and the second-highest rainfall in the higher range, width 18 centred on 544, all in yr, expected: 25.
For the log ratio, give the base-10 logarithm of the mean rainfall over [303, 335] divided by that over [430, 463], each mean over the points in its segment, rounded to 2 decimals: 0.10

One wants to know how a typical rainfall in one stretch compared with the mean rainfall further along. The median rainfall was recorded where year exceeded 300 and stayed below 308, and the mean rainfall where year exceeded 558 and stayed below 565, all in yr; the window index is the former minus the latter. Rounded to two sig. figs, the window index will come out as -34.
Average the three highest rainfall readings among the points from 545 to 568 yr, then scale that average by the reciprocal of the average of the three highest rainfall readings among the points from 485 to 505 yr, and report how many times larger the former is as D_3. 1.31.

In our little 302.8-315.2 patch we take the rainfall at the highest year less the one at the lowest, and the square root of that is 2.4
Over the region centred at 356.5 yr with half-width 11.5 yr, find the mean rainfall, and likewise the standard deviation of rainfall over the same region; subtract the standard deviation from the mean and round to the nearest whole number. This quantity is 90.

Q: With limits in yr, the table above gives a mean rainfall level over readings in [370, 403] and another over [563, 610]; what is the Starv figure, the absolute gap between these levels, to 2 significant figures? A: 45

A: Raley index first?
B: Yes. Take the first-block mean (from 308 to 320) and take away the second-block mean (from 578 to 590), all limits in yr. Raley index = -15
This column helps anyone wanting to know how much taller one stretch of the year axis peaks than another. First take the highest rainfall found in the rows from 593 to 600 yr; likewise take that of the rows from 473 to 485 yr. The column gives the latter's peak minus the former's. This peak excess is -32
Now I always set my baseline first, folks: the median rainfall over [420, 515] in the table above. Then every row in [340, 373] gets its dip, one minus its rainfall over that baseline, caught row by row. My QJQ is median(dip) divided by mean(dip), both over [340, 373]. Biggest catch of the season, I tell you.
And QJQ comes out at 1.3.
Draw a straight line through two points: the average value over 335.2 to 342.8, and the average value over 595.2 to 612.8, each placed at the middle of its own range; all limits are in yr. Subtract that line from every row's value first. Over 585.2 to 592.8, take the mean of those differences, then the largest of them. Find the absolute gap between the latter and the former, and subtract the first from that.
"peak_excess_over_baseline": 13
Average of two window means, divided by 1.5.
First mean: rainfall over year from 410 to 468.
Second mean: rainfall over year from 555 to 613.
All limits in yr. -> 74.7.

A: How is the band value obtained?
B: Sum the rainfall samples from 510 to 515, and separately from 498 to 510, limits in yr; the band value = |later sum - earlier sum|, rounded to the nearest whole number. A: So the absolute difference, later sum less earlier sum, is 324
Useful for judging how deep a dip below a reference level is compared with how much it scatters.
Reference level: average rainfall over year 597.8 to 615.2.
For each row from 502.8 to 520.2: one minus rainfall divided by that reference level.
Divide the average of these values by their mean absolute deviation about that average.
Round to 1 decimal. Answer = 8.2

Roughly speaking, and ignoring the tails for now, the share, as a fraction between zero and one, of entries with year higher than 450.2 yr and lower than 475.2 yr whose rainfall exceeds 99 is 0.70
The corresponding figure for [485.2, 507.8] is 1.00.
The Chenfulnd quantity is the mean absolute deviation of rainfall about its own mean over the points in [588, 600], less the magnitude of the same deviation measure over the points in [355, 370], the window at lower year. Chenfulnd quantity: 3.9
